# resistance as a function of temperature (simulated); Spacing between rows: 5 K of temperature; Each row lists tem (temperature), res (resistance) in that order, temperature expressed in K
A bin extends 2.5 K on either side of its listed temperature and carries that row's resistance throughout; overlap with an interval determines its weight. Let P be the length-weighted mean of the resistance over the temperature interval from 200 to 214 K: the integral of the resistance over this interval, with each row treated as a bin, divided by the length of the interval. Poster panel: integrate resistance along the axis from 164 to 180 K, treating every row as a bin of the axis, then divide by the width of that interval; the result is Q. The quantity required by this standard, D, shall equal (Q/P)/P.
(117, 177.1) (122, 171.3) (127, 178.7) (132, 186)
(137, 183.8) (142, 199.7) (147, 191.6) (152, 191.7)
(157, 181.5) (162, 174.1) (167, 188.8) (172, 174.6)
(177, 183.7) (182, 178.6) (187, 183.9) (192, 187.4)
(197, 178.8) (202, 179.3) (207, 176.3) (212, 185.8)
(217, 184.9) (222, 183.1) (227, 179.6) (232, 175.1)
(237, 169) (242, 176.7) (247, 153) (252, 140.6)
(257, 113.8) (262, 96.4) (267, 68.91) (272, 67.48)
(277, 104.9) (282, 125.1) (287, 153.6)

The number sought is 0.0056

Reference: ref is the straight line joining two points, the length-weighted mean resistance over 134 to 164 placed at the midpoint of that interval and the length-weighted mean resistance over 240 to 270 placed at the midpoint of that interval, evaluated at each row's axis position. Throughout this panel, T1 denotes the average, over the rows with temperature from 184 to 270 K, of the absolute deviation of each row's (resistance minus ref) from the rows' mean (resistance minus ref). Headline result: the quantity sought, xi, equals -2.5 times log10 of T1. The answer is -3.1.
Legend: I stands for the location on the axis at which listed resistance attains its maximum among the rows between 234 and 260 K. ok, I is 242 K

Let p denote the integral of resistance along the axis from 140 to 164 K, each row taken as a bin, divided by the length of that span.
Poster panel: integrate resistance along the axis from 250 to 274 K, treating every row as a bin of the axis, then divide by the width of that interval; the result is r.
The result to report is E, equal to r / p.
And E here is 0.52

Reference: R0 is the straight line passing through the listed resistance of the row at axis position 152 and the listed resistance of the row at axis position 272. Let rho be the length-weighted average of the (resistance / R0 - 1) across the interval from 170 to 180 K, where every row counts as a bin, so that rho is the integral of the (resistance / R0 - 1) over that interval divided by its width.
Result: 0.1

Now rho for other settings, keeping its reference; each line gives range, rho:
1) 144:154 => 0.0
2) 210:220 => 0.5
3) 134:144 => -0.1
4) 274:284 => 0.9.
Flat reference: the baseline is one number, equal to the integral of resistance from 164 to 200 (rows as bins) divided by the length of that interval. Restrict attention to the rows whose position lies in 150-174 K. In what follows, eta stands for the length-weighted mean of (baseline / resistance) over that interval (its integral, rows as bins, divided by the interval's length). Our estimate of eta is 1.00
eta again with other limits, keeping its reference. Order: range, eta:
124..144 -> 0.98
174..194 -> 1.00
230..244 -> 1.05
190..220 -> 1.00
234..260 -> 1.25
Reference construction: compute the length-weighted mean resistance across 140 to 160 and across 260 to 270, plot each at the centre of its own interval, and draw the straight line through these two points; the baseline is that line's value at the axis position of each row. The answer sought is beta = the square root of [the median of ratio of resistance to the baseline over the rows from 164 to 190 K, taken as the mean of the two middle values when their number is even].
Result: 1.06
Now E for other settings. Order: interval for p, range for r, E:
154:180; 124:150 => 1.04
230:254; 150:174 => 1.12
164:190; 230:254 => 0.90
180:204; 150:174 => 1.00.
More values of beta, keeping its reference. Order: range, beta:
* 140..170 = 1.00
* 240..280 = 1.18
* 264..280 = 0.95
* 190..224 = 1.14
